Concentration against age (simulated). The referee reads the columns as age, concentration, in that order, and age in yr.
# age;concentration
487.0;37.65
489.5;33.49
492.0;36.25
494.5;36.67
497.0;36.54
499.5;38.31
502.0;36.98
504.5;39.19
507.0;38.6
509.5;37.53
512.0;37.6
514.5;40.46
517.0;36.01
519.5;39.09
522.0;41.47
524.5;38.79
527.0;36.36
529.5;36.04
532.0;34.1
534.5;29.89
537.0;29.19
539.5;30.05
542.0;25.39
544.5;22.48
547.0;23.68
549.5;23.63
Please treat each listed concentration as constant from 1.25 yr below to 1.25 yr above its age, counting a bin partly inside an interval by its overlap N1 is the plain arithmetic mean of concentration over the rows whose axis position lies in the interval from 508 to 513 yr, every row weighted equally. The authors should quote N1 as 37.6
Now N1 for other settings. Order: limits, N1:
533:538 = 29.5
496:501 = 37.4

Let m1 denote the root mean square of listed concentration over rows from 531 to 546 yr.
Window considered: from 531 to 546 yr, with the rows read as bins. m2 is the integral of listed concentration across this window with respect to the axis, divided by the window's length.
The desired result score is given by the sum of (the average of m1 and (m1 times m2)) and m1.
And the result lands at 451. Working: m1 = 28.8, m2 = 28.3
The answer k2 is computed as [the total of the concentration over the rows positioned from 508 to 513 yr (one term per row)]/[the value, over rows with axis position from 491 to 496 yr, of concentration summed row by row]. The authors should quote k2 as 1.0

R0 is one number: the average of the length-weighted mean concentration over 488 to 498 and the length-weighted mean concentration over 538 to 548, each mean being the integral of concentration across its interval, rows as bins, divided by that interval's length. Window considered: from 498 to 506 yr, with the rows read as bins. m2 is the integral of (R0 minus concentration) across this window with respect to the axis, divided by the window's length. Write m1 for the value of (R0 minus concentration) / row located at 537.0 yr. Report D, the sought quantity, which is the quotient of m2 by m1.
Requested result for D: -5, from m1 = 1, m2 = -7.5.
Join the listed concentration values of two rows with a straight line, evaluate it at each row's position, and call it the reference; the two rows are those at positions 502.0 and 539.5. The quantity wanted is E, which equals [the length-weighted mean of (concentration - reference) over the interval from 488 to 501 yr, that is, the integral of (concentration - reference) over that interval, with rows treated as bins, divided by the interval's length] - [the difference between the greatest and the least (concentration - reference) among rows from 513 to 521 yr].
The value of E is -6.1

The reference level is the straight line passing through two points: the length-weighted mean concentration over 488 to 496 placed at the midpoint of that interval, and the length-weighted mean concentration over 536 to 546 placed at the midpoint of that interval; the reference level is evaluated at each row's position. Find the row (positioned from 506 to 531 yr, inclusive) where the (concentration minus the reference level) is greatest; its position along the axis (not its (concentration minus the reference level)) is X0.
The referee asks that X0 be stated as 522.0 yr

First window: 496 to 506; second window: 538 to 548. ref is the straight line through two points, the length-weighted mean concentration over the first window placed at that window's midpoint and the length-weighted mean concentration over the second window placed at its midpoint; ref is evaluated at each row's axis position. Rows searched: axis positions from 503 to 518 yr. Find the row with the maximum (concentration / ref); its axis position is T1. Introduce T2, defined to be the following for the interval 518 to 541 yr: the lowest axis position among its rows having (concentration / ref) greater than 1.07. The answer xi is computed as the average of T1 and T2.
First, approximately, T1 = 514.5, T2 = 519.5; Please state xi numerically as 517.0 yr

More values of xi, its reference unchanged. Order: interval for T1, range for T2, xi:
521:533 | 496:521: 514.5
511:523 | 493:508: 514.5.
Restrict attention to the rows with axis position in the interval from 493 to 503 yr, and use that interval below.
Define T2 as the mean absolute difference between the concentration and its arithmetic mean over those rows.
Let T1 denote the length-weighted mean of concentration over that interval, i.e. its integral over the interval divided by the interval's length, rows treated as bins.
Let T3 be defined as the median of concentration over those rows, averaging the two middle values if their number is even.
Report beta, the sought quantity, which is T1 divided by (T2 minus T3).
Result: -1.02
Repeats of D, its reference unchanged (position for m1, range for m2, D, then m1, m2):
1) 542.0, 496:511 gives -1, 5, -7.2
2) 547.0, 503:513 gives -1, 7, -7.6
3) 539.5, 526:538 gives -4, 1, -2.5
